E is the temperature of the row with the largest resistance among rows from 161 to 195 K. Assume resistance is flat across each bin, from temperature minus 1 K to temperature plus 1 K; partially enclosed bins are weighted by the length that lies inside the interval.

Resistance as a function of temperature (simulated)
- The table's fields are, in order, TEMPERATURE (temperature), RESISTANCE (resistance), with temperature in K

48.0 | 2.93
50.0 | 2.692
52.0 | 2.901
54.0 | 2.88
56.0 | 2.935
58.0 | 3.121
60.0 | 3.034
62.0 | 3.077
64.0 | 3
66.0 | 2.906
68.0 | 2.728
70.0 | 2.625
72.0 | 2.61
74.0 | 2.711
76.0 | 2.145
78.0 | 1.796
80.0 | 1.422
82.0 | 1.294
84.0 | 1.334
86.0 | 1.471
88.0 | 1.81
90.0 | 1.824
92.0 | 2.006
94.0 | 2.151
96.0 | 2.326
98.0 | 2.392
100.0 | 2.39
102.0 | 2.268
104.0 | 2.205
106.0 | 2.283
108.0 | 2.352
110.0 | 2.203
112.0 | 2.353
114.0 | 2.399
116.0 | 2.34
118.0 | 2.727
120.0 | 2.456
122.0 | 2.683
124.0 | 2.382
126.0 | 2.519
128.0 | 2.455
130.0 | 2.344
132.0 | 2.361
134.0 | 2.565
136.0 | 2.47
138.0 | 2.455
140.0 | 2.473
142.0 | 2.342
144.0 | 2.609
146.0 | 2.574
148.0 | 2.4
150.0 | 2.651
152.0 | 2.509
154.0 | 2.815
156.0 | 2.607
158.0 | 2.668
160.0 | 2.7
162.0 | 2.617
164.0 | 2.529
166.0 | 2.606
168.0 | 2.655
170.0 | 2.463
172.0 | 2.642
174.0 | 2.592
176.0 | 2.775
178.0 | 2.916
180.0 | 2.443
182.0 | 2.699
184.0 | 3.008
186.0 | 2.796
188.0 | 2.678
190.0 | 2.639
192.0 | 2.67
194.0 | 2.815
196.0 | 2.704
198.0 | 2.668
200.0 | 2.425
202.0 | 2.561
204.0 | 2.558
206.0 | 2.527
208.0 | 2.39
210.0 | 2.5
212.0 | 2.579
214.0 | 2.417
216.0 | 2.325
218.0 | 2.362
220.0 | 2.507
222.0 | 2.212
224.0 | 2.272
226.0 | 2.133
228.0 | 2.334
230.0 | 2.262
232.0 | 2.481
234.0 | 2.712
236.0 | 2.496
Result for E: 184.0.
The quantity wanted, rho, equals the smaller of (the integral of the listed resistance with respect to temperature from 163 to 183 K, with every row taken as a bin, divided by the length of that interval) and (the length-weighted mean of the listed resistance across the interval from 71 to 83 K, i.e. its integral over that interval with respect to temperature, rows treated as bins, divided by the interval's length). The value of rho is 2.00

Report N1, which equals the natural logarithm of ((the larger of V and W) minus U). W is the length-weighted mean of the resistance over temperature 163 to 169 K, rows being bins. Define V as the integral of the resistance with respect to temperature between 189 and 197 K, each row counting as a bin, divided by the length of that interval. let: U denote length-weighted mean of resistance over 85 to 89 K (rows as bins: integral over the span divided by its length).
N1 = 0.1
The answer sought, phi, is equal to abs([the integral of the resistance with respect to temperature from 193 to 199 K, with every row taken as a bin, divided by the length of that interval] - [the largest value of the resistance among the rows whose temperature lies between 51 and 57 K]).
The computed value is 0.2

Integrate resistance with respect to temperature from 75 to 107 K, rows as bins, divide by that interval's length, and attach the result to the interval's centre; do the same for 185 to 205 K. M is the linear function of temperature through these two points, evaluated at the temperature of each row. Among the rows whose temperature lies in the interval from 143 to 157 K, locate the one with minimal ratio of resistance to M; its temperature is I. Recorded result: 148.0 K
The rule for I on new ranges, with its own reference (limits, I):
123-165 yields 142.0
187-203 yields 200.0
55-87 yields 82.0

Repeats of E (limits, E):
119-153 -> 122.0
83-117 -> 114.0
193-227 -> 194.0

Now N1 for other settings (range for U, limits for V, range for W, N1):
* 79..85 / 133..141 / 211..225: 0.1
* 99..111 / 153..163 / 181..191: -0.7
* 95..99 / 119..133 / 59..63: -0.4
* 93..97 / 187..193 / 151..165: -0.9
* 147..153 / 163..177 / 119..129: -2.4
